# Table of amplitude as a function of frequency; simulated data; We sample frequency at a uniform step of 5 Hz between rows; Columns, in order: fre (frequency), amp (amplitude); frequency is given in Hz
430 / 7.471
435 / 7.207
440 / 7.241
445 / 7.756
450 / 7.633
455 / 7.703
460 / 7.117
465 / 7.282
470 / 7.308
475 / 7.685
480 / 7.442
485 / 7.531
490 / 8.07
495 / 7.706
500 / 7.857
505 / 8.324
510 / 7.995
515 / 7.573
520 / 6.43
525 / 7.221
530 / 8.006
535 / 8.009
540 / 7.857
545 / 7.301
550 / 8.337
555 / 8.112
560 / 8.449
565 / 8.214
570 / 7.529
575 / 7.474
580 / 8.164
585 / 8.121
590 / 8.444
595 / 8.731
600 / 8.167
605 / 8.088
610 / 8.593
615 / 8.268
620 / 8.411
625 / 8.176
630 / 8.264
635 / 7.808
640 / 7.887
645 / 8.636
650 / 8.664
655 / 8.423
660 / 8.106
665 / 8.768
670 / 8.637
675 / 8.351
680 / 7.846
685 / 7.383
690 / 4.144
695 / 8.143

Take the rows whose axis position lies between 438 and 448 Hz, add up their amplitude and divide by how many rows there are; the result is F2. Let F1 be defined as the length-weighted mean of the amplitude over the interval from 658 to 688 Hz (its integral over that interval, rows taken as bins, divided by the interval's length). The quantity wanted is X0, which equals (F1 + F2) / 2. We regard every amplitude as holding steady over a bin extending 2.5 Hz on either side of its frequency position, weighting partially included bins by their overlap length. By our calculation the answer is 7.81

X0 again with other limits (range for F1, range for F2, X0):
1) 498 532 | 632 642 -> 7.73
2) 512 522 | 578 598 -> 7.72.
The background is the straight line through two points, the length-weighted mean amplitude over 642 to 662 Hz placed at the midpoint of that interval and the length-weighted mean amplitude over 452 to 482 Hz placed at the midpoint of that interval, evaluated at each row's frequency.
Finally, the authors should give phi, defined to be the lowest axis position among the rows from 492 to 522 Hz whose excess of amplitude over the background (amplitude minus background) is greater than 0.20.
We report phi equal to 500 Hz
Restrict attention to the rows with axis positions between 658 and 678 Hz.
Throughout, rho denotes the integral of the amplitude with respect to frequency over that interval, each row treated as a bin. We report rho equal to 169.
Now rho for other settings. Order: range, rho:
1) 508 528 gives 146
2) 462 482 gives 148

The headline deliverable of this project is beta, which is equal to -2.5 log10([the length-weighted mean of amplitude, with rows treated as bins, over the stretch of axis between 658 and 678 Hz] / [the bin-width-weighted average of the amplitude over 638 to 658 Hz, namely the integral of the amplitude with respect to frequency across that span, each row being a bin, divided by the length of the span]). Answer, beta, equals -0.01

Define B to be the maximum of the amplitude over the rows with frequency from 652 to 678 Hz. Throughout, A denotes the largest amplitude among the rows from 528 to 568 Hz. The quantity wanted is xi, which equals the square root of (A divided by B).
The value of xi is 0.98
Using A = 8.449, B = 8.768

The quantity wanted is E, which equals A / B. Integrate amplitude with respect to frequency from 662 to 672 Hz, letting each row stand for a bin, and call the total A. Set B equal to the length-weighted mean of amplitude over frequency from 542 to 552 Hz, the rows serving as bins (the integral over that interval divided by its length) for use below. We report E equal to 11.1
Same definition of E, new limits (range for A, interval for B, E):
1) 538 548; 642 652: 8.8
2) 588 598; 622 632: 10.4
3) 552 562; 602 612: 9.9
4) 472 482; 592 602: 8.9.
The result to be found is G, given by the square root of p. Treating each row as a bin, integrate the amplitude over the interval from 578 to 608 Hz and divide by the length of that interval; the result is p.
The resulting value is 2.88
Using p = 8.29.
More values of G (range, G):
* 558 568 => 2.88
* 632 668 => 2.89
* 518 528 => 2.63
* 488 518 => 2.81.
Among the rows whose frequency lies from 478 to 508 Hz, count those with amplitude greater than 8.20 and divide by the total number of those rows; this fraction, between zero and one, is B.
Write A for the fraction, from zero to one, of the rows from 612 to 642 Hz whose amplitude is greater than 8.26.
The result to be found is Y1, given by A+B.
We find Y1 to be 0.67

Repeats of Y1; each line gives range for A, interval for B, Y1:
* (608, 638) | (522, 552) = 0.83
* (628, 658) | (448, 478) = 0.67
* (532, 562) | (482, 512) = 0.50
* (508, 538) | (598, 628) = 0.50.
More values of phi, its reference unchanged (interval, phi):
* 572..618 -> 590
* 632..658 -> 645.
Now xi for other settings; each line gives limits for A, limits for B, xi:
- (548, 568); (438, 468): 1.04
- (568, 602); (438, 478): 1.06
